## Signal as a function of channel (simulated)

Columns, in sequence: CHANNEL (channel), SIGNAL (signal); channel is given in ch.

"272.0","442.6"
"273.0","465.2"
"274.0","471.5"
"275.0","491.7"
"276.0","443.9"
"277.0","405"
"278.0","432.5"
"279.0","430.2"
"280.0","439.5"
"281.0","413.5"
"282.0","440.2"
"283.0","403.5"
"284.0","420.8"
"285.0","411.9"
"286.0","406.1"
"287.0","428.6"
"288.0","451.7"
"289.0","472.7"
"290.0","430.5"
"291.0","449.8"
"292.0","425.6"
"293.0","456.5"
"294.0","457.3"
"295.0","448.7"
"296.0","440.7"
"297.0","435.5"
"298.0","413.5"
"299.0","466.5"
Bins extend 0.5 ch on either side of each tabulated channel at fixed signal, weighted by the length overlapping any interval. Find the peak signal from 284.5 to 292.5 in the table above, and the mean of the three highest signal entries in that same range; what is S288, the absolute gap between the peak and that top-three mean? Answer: 15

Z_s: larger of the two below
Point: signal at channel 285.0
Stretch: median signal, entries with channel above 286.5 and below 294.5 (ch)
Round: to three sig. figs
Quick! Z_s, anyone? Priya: 451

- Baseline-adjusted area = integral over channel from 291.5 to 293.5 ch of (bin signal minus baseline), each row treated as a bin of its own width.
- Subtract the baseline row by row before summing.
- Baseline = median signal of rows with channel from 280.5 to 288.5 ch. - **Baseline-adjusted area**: 48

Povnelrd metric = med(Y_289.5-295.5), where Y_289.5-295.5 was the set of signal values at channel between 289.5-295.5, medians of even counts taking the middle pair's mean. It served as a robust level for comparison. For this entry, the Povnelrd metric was 449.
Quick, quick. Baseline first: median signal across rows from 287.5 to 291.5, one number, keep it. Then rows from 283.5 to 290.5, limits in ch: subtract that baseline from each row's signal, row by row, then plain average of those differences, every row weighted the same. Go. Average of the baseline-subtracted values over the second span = -19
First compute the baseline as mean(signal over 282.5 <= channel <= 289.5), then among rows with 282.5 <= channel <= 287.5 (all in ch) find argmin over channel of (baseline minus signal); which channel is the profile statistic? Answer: 287.0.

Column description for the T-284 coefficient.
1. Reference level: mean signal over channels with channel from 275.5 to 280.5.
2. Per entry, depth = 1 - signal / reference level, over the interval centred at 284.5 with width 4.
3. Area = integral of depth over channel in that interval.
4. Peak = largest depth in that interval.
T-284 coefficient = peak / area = 0.34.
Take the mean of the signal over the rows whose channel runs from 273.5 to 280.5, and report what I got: 445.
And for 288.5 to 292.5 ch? 445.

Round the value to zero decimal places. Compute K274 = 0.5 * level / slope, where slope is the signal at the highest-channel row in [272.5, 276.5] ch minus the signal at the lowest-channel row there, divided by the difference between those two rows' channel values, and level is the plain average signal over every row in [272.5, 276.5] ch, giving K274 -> -33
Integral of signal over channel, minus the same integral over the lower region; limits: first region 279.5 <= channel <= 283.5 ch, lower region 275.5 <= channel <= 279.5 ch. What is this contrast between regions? -15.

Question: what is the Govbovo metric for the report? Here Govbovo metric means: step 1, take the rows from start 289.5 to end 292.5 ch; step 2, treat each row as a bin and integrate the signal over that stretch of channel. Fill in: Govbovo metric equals 1306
